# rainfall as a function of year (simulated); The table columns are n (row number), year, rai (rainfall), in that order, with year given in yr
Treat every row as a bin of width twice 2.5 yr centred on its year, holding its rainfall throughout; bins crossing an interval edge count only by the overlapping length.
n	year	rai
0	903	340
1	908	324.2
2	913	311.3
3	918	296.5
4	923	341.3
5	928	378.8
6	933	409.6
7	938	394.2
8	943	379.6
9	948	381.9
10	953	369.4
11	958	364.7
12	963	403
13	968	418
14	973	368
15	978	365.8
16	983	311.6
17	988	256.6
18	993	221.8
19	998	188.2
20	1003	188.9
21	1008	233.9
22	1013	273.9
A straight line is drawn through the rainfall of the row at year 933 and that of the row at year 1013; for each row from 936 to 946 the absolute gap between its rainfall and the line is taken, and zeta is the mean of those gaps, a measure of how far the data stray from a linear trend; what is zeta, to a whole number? 10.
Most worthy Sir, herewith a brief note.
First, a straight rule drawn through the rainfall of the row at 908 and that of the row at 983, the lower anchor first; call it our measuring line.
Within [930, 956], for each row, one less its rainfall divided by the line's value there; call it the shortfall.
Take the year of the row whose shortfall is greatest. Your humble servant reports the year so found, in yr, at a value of 953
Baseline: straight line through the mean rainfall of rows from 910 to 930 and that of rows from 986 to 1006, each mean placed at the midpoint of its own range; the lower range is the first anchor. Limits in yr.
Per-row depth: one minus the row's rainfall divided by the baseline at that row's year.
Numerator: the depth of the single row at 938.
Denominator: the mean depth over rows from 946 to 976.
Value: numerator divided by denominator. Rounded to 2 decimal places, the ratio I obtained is 0.68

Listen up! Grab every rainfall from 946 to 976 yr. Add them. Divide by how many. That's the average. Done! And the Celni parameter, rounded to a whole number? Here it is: 384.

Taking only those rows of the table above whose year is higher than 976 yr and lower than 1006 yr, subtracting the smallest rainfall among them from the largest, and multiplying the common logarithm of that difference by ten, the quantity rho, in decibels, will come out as 22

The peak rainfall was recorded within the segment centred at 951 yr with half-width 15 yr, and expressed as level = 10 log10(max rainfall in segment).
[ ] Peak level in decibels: 26.1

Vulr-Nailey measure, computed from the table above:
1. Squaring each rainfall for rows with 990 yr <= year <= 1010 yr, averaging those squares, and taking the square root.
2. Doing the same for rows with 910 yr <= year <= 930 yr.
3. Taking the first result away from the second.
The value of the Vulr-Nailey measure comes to 124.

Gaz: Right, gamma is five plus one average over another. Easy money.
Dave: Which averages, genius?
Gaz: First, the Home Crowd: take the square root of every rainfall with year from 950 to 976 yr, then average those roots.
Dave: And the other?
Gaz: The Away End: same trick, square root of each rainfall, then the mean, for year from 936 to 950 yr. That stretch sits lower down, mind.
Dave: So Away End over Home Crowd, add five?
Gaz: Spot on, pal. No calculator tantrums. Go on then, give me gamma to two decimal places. 6.00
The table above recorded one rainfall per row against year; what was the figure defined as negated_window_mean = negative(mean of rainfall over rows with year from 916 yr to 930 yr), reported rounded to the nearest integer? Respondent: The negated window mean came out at -339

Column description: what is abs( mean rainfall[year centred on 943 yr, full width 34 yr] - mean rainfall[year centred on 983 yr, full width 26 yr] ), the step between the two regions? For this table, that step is 78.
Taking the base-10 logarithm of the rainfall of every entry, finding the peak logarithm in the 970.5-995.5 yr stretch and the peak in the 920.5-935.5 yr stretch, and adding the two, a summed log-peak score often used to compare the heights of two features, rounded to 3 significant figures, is 5.18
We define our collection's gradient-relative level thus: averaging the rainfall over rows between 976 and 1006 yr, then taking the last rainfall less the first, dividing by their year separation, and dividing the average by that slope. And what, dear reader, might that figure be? -36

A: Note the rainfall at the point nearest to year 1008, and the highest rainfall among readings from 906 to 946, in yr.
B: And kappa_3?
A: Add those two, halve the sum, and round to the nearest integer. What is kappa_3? 322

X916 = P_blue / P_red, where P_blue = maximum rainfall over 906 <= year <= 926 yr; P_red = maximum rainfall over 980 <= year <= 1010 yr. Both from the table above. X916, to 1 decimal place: 1.1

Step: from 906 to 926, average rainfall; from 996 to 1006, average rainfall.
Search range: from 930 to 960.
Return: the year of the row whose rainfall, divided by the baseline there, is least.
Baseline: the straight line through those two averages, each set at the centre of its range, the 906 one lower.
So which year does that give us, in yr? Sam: 943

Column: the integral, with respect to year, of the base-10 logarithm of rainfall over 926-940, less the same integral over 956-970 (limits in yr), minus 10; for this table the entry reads -10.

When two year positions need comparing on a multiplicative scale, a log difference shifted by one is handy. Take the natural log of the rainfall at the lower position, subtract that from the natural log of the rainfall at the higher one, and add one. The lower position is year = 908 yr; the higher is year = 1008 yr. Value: 0.67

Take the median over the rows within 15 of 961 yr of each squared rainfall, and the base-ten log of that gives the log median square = 5.15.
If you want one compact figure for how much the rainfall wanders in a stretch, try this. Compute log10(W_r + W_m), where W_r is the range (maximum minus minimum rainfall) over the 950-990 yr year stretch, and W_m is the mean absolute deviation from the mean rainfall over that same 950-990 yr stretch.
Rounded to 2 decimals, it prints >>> 2.30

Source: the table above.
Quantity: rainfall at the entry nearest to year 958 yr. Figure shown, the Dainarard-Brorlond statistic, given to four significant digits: 364.7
